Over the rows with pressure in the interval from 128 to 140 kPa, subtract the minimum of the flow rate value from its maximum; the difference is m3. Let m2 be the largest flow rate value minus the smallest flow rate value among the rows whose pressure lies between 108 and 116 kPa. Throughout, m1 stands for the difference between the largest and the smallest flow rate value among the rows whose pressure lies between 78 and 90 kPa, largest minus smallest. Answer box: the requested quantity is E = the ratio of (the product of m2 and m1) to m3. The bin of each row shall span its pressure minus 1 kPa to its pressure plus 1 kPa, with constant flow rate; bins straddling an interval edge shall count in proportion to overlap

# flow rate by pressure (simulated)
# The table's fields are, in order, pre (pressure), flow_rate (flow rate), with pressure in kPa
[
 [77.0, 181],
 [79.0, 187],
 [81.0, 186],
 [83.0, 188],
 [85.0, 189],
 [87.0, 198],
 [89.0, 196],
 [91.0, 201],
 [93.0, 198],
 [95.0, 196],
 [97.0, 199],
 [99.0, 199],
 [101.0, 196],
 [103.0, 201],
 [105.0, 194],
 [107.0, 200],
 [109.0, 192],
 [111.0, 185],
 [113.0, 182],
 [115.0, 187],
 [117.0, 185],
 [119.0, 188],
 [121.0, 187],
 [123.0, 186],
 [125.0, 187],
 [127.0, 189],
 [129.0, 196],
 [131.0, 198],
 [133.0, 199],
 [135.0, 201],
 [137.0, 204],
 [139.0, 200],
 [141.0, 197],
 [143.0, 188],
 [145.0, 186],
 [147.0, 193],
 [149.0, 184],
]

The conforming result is 15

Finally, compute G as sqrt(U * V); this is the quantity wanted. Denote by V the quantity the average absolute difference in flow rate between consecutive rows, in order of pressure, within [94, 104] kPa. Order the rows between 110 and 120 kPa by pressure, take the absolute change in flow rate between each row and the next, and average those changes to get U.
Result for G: 3.0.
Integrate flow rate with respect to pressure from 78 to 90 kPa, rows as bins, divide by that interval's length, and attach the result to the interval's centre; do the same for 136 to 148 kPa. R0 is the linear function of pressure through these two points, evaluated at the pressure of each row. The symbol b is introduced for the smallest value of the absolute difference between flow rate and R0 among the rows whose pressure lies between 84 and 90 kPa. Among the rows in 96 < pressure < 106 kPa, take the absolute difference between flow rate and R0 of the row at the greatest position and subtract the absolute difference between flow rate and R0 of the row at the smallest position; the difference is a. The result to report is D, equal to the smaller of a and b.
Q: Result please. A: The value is -6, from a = -6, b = 1.7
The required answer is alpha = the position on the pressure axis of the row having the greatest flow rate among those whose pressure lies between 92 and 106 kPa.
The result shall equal 103.0 kPa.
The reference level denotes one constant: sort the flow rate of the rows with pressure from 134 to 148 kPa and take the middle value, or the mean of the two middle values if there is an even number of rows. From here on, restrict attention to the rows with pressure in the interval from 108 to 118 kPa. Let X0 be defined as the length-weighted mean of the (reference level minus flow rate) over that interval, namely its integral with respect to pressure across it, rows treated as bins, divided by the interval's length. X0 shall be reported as 11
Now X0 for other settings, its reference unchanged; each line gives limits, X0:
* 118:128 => 10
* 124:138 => 1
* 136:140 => -5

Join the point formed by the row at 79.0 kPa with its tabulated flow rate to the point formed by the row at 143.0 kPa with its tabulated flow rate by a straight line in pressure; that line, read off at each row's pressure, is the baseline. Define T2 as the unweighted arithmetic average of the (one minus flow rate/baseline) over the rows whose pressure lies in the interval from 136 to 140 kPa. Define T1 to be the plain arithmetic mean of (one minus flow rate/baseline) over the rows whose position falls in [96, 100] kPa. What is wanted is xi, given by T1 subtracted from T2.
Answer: -0.01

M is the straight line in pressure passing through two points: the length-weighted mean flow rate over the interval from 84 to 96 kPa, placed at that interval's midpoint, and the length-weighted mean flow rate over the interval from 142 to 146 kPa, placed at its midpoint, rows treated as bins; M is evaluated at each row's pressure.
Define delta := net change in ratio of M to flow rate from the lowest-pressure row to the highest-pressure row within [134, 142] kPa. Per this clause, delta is 0.01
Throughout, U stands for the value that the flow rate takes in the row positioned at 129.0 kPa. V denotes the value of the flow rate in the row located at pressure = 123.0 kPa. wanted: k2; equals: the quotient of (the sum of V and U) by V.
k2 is 2.05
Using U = 196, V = 186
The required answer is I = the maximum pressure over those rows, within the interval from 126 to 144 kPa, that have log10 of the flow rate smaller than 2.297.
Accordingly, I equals 143.0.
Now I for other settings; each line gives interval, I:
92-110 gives 109.0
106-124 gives 123.0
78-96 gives 95.0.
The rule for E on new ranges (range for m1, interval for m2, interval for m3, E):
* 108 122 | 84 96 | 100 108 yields 17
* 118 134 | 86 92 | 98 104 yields 13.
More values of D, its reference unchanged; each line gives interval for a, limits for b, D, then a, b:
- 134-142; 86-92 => -4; -4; 5.0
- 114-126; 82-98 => 1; 1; 1.7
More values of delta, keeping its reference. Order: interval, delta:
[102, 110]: 0.04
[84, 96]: -0.05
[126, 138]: -0.08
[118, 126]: 0.00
